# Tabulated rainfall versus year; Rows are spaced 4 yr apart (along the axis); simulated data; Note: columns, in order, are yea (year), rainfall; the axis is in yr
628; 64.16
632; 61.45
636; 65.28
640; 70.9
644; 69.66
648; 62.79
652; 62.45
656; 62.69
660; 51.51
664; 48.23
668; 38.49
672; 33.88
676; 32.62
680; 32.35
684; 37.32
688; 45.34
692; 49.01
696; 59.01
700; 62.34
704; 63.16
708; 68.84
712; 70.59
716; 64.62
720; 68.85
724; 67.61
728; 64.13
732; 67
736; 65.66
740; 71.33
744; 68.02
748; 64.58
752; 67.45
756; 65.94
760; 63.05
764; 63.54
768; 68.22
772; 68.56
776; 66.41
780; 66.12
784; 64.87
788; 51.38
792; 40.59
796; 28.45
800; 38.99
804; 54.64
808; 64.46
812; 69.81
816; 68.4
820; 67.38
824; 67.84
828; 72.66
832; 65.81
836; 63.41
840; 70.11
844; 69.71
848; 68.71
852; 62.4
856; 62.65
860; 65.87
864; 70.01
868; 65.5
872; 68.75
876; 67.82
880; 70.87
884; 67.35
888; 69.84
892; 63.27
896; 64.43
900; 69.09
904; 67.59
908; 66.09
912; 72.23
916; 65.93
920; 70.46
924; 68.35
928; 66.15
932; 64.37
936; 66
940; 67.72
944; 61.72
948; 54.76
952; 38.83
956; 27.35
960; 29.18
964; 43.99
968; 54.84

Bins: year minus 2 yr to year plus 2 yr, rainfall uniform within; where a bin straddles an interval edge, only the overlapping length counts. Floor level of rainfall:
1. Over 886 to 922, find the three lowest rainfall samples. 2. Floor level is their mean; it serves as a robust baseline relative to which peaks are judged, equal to 64.5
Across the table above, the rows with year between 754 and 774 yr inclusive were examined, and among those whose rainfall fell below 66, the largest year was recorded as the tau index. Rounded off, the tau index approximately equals 764 yr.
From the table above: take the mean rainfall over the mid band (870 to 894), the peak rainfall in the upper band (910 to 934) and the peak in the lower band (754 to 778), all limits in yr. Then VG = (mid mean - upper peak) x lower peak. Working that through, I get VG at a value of -291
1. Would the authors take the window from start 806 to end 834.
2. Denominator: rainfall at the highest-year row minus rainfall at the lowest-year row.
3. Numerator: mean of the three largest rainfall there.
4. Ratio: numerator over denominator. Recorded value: 52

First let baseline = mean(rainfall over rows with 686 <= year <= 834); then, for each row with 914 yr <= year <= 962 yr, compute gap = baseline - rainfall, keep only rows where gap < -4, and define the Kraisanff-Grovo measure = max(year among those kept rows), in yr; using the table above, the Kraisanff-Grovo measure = 940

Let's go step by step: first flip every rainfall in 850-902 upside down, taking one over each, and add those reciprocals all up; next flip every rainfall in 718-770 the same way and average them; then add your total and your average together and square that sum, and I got 0.044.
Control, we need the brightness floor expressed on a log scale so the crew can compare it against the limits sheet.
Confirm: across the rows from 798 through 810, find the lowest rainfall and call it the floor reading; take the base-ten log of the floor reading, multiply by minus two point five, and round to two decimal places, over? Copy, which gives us -3.98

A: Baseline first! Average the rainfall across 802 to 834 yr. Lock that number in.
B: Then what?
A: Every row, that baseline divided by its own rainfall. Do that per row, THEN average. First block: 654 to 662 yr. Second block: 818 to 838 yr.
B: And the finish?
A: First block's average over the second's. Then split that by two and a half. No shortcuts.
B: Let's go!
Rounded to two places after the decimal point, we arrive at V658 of 0.48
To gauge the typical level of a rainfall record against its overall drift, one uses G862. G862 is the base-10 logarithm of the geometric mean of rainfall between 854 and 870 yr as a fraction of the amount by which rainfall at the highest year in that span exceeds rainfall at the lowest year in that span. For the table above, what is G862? 1.36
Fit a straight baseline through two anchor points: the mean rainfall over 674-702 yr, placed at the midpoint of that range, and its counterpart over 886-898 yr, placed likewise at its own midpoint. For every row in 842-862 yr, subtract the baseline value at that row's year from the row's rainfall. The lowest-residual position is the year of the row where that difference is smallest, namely 856 yr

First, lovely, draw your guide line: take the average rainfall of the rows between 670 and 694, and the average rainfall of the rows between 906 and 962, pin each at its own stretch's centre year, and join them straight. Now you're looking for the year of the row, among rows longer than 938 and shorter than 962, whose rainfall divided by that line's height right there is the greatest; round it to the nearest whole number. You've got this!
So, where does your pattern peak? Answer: 940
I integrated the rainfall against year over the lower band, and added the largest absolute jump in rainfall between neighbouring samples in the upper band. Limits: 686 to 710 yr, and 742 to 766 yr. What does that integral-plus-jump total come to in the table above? 1394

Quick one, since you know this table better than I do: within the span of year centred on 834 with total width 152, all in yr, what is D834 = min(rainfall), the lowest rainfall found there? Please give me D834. 28.45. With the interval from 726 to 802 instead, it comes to 28.45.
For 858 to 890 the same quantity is 65.5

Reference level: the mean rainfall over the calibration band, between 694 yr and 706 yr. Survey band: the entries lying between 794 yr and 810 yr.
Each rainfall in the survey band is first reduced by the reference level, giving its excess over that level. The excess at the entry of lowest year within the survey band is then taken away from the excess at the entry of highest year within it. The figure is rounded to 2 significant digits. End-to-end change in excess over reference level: 36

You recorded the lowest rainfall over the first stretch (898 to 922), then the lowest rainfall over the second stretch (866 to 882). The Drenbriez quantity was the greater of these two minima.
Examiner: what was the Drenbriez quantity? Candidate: 65.9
